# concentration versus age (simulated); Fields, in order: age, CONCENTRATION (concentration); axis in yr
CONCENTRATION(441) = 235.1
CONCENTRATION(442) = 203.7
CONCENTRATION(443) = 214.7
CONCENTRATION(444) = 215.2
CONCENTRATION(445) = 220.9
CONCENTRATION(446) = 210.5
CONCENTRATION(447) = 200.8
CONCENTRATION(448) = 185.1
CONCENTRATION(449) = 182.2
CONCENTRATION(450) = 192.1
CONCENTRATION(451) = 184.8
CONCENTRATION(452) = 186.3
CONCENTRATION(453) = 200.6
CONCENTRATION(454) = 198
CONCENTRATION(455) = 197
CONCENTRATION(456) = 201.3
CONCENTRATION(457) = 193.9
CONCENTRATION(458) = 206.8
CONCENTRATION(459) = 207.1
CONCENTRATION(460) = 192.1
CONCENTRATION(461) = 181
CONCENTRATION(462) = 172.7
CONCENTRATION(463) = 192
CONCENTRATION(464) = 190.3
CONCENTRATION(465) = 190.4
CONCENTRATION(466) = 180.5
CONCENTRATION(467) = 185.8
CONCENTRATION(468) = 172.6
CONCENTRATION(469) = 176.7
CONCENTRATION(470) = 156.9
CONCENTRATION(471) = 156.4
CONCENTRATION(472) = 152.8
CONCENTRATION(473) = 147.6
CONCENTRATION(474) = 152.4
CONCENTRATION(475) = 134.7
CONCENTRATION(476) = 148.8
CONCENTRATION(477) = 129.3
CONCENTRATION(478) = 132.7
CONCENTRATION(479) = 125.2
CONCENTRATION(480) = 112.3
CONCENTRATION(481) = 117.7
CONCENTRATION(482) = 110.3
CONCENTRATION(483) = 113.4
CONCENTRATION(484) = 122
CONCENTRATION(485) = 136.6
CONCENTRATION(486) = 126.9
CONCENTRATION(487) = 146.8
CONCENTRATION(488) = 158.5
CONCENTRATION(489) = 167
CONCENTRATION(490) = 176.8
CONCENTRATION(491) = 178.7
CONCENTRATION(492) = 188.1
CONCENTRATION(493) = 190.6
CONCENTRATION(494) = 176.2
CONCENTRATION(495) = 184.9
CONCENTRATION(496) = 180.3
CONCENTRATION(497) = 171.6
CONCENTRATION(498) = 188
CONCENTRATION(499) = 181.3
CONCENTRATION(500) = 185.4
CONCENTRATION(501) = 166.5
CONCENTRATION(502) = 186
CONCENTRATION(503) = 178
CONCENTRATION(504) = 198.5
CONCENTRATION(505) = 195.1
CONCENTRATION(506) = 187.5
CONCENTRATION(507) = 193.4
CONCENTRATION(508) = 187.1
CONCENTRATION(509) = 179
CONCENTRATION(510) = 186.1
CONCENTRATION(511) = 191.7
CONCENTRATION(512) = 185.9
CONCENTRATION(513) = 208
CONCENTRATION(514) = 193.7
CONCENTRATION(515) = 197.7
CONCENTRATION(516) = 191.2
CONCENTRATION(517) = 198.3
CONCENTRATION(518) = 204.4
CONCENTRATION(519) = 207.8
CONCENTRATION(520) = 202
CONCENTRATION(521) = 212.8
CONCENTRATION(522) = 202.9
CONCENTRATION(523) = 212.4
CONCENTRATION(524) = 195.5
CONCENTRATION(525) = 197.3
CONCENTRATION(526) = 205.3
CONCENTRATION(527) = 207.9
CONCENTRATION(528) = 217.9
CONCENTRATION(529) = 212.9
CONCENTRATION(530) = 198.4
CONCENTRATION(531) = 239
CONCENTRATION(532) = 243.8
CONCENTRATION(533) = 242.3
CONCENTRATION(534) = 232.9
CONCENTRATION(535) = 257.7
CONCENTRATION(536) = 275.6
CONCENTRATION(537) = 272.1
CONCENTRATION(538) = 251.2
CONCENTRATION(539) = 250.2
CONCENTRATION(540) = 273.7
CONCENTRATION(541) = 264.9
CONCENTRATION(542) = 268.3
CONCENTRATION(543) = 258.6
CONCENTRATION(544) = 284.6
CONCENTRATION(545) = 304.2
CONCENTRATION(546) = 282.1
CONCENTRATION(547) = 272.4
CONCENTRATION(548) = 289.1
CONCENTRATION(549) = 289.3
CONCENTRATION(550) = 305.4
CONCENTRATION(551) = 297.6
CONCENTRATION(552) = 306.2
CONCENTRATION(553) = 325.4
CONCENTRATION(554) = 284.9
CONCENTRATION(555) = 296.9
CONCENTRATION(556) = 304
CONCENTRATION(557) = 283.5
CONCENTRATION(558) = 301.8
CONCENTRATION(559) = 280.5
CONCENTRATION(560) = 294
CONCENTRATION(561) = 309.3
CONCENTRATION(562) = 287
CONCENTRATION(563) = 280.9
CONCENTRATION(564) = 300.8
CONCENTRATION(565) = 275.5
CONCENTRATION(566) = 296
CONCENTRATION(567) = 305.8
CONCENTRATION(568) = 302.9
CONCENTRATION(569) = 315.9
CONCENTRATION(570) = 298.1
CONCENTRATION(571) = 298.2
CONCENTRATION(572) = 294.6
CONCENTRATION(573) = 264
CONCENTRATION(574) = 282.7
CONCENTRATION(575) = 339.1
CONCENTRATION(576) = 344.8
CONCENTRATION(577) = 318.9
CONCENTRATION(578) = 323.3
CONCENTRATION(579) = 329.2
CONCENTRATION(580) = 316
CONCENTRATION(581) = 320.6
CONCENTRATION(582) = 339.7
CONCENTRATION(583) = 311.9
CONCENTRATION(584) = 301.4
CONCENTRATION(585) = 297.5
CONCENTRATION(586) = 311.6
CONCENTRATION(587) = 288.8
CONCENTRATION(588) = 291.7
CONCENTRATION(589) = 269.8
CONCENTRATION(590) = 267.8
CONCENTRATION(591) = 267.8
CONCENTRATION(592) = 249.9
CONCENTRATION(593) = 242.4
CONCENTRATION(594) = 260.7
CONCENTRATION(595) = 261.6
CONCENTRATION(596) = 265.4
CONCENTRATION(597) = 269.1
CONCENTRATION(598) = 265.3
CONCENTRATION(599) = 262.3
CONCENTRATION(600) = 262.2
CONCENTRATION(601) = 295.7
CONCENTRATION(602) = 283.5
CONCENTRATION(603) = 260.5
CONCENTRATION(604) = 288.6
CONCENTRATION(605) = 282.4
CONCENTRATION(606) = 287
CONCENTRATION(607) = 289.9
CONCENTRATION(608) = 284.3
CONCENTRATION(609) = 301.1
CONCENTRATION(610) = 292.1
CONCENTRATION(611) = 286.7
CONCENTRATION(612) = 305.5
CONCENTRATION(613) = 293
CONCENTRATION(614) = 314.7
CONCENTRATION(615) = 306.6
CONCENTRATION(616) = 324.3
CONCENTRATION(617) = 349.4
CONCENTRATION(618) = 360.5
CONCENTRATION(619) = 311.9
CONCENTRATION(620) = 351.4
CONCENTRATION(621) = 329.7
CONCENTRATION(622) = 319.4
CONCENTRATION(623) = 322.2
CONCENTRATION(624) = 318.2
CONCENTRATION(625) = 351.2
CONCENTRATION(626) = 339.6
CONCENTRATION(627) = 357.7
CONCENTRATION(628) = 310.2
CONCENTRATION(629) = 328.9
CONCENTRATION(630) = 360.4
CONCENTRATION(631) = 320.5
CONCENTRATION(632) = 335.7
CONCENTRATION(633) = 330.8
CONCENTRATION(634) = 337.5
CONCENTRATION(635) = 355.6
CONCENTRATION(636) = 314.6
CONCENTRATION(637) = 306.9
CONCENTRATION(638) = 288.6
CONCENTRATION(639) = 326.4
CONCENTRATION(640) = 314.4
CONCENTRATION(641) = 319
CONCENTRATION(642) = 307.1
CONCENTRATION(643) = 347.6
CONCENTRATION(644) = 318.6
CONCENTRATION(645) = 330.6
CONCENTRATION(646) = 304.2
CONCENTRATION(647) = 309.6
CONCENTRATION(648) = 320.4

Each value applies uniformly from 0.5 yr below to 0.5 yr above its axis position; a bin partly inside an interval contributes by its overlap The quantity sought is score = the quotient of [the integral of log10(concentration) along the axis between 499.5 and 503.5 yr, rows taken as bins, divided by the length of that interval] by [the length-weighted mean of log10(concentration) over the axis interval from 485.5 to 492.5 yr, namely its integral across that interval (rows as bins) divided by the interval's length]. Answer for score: 1.02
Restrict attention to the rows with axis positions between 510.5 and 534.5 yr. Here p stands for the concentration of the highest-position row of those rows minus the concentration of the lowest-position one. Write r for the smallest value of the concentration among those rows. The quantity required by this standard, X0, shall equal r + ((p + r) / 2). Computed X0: 299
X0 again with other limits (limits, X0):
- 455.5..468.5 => 245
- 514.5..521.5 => 294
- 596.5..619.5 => 412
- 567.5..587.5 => 389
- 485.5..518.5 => 229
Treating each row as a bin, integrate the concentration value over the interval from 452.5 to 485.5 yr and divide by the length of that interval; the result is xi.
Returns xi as 163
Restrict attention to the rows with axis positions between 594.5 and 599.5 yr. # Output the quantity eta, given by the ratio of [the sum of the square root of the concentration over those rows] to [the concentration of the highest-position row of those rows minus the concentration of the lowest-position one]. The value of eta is 116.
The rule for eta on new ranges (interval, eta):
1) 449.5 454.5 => 12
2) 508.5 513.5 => 2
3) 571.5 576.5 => 2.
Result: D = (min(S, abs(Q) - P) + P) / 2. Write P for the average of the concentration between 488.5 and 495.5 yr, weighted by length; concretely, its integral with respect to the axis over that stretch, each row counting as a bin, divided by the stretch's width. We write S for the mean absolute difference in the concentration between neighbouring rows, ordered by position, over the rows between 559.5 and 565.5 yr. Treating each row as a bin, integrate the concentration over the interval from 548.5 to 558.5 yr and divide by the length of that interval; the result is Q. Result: 99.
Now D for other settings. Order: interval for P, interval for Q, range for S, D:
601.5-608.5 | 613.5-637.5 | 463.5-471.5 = 145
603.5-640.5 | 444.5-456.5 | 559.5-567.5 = 98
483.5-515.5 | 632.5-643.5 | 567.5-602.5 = 95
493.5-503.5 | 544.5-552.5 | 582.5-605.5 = 95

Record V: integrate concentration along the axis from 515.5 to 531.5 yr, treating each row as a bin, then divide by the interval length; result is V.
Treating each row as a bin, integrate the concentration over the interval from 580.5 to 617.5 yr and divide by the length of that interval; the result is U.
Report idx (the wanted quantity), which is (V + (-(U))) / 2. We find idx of -41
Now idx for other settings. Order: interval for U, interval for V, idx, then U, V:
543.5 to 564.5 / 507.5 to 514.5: -52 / 294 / 190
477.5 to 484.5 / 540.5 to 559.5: 85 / 119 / 289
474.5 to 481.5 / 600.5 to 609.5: 79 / 129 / 286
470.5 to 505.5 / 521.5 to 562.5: 53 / 158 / 263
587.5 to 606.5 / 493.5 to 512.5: -43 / 270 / 184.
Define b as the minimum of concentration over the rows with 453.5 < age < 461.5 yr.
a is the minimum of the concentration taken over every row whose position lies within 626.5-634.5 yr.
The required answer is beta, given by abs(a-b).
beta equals 129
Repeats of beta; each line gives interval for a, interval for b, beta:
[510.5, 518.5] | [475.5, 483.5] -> 76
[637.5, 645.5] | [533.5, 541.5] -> 56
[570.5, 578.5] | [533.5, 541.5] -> 31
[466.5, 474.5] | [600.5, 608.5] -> 113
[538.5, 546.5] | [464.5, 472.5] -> 97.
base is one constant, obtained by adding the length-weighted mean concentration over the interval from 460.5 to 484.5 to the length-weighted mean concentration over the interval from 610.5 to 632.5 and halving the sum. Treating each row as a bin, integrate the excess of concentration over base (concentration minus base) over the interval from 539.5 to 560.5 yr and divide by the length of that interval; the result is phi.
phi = 49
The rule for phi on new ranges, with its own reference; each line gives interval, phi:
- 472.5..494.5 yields -95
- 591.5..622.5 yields 52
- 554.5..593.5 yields 58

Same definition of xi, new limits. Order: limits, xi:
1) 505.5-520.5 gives 194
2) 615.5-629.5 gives 334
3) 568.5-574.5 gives 292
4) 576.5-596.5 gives 292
